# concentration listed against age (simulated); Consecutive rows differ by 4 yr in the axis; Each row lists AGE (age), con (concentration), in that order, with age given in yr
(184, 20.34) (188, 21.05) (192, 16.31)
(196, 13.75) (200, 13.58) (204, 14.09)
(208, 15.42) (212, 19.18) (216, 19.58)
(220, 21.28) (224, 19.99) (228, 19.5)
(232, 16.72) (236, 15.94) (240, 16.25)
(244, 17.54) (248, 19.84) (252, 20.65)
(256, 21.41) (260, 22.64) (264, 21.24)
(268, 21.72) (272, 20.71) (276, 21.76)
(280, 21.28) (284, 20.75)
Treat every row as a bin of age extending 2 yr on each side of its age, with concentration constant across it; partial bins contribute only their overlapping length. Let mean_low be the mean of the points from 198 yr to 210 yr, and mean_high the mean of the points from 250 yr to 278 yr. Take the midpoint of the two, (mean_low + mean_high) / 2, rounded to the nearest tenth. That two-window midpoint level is 17.9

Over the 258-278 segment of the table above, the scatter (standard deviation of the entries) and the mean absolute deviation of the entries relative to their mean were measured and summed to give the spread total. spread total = 1.2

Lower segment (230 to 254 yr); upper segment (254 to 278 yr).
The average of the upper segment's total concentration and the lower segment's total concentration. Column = 118.2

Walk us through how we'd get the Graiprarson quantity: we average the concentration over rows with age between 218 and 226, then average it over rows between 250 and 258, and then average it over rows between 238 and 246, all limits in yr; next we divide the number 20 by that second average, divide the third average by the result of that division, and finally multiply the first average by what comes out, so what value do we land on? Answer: 367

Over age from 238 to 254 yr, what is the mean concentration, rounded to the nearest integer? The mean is 19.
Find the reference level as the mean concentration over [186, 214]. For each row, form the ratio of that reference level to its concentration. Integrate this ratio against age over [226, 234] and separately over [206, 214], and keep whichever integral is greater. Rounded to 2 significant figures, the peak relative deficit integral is 7.6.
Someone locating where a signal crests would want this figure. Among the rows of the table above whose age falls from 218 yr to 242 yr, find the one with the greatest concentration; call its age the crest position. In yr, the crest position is 220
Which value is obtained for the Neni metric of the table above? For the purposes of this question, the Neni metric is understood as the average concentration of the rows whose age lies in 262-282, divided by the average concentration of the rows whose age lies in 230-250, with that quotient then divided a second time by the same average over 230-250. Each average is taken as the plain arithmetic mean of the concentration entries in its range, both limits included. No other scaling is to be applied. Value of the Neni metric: 0.072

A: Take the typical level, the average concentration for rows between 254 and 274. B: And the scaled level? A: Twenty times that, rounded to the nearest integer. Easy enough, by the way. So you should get 431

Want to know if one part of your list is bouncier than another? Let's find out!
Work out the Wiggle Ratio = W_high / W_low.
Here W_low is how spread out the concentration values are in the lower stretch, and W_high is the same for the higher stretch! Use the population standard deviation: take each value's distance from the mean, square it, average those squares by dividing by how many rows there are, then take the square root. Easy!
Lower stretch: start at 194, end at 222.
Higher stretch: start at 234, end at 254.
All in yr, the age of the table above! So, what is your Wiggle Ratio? 0.6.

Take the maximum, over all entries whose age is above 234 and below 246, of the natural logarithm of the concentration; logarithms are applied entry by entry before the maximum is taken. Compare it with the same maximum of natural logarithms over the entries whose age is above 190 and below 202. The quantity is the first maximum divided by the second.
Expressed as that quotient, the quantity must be 1.03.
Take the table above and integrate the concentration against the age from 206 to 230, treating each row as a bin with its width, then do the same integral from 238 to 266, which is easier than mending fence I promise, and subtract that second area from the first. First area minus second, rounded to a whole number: -98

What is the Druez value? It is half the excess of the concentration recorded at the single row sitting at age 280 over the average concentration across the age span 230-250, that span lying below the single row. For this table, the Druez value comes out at 2.0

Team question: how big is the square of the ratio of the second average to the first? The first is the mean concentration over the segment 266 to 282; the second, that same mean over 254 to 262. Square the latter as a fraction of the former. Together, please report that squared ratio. 1.06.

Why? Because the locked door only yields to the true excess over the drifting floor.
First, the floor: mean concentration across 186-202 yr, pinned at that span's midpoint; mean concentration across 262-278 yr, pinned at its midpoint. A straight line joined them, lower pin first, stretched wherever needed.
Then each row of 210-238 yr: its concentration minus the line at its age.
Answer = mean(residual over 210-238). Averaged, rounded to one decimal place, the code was 0.7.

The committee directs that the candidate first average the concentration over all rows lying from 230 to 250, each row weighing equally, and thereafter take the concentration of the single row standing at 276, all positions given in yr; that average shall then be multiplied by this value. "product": 376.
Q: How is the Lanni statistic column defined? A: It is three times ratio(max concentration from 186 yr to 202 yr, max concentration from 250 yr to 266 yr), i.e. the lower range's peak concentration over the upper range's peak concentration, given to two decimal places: 2.79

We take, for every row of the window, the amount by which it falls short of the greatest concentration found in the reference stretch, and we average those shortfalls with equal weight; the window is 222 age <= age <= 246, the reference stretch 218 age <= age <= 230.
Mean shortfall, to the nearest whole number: 4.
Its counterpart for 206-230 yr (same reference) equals 2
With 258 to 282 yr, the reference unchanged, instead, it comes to 0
